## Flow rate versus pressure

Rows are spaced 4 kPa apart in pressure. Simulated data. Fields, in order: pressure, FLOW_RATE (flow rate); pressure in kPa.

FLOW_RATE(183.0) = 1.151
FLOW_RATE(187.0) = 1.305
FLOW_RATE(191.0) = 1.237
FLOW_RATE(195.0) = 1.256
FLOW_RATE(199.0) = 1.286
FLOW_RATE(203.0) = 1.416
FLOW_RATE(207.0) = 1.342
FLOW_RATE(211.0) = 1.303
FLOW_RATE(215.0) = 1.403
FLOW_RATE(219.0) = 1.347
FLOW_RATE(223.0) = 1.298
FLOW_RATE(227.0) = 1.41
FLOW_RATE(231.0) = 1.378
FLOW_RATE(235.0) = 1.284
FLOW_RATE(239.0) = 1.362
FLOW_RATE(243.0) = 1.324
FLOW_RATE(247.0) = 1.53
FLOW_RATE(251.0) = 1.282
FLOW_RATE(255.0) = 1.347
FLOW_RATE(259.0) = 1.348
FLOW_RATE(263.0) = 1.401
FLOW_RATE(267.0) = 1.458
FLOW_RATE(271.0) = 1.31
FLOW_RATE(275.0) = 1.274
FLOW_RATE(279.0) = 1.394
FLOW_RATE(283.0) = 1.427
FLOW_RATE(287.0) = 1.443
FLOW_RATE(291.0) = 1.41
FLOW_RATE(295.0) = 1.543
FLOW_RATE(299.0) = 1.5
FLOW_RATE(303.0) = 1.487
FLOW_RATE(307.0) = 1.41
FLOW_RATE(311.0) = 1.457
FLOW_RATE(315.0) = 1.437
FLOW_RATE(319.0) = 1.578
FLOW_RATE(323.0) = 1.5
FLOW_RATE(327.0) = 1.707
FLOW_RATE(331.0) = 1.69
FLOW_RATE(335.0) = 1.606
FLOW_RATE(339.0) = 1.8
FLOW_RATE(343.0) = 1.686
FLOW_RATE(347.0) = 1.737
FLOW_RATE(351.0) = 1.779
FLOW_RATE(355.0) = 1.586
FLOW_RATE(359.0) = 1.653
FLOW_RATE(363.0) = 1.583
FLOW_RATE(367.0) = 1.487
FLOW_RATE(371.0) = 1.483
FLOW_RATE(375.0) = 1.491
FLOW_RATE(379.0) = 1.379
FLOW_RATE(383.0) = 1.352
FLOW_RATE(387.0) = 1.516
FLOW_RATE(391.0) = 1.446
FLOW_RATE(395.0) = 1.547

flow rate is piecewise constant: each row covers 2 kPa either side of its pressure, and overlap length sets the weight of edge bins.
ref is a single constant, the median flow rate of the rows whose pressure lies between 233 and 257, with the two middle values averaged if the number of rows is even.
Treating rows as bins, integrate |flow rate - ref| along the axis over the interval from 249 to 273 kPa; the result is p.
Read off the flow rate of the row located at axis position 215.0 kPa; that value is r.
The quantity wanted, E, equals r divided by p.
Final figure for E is 1.21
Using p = 1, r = 1.403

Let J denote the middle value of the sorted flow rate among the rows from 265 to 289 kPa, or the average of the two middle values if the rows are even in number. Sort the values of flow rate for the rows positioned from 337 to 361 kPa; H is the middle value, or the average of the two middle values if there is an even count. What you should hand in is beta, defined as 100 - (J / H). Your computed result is 99.2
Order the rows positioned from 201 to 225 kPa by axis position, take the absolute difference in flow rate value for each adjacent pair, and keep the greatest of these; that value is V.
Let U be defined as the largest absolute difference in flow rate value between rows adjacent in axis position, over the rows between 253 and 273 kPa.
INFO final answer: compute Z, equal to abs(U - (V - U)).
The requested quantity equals 0.20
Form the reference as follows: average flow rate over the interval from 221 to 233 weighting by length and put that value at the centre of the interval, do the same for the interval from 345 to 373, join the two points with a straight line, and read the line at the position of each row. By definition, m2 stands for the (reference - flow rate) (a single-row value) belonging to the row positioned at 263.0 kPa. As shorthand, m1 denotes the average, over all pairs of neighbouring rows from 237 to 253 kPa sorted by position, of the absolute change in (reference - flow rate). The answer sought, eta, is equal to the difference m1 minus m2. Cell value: 0.14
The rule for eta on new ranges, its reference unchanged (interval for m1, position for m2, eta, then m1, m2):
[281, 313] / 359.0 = 0.09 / 0.05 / -0.04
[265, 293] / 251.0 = -0.06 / 0.06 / 0.13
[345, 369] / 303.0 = 0.07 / 0.10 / 0.02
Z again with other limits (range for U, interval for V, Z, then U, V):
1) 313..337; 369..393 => 0.25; 0.21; 0.16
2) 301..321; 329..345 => 0.09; 0.14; 0.19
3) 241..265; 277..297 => 0.36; 0.25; 0.13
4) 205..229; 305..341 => 0.02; 0.11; 0.21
